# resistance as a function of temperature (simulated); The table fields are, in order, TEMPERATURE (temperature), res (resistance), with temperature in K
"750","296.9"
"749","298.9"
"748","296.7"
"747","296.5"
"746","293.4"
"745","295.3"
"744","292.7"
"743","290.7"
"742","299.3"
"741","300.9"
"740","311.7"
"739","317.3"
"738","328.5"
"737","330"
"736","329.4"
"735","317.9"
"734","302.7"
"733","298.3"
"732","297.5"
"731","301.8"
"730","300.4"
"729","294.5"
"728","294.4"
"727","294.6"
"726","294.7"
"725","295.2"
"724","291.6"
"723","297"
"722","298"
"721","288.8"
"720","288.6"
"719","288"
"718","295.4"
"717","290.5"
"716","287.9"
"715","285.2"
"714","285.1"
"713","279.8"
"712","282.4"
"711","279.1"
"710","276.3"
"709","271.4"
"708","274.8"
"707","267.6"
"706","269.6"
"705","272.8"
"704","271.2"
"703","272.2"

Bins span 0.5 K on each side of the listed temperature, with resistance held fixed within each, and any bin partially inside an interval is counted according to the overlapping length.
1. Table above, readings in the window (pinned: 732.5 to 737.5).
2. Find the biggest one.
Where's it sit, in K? 737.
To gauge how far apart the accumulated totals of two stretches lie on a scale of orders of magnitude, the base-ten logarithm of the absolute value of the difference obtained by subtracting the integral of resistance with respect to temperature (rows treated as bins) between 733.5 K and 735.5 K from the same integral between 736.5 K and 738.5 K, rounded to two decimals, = 1.58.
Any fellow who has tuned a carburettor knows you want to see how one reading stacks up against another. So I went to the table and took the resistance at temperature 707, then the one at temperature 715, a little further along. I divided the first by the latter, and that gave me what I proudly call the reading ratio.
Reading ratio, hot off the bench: 0.94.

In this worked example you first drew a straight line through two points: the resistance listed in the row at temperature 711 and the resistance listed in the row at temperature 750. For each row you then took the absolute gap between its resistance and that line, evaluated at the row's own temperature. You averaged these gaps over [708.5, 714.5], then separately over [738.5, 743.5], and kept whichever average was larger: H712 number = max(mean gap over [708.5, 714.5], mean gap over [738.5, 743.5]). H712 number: 12.4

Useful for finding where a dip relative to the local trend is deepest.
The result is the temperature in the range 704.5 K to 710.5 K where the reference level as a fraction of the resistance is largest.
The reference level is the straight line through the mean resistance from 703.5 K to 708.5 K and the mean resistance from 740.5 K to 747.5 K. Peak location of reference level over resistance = 707 K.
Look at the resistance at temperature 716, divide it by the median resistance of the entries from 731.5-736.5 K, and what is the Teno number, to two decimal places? 0.95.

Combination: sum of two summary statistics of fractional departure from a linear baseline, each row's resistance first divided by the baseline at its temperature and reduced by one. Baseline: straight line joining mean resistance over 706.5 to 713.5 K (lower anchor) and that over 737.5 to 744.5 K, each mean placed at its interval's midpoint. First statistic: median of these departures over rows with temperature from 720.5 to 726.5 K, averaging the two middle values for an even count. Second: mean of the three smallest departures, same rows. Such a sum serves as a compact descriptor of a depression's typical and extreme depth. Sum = 0.023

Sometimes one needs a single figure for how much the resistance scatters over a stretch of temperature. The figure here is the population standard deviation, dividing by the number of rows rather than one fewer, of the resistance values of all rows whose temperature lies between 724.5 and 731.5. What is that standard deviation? 2.9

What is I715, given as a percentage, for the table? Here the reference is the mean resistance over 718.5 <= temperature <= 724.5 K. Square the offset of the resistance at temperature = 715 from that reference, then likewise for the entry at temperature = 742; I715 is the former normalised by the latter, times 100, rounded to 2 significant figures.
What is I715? 87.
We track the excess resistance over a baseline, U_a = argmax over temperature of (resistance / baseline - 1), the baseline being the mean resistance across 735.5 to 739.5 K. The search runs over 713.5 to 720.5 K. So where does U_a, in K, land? 718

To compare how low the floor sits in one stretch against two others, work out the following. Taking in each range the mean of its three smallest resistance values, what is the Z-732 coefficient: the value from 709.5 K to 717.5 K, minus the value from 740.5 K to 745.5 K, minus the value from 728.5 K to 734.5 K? -311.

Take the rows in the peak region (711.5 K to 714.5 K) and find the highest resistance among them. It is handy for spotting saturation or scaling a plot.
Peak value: 285.1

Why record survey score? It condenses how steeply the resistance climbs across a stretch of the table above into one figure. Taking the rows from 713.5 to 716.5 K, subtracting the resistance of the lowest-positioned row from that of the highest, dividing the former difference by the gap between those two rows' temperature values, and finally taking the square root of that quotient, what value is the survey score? 1.2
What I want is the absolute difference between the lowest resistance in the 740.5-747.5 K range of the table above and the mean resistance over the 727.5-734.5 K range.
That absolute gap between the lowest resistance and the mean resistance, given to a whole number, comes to 8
